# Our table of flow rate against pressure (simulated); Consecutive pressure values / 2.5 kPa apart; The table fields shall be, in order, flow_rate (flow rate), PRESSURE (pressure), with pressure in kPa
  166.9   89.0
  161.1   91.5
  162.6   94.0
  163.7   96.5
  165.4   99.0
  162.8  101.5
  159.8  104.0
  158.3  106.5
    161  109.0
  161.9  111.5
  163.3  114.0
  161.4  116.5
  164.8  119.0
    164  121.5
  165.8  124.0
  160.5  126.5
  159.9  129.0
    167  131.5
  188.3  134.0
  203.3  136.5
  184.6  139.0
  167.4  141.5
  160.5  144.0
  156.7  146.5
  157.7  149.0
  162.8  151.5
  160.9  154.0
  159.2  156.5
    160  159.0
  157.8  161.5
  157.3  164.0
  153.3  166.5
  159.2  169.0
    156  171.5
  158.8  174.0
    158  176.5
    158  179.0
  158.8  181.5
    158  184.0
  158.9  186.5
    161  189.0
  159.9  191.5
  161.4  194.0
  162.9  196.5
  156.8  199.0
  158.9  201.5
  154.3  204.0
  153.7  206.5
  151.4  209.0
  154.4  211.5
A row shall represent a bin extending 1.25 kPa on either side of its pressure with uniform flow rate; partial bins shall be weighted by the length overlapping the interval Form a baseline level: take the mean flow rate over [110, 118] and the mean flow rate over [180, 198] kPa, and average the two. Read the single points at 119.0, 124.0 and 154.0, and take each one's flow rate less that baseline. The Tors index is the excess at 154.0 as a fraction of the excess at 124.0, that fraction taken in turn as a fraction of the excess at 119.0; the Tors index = 0.0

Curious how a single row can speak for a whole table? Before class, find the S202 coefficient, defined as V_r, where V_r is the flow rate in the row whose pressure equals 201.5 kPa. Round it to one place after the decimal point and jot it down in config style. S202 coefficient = 158.9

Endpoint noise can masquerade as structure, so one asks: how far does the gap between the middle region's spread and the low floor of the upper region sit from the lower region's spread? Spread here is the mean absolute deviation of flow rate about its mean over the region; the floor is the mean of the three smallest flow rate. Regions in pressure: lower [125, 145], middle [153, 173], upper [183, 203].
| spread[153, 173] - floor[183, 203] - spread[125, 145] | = 170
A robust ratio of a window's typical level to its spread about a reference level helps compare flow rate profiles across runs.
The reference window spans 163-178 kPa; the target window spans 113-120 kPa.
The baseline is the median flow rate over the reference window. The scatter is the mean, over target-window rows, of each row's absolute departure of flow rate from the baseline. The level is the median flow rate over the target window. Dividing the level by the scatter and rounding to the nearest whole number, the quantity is 30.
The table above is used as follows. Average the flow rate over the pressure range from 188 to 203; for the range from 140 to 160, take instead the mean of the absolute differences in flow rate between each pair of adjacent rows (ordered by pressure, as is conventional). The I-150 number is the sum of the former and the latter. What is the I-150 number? 163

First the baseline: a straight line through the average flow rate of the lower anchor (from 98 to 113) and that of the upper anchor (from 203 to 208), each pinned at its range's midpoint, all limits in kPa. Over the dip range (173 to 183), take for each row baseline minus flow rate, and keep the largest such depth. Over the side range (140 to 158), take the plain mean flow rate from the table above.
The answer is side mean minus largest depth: 163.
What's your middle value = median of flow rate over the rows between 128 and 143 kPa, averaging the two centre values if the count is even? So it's 176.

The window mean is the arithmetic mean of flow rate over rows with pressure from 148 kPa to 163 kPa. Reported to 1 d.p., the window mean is 159.7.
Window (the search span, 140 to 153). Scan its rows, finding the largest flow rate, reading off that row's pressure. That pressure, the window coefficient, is 141.5 kPa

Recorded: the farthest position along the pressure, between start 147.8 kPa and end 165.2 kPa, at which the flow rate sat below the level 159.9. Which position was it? 164.0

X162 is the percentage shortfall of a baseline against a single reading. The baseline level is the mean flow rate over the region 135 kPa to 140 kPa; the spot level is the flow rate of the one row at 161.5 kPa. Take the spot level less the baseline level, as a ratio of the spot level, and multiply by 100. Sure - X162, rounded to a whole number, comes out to -23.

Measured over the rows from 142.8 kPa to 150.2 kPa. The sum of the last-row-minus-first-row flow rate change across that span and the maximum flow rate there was 158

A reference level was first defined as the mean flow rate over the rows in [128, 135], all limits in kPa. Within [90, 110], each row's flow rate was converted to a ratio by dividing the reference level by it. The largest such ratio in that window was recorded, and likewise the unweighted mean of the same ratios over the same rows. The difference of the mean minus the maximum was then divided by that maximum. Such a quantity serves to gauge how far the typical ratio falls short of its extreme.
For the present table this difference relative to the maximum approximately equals -0.022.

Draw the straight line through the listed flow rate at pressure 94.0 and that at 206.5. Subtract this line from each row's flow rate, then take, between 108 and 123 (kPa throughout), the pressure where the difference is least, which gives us 109.0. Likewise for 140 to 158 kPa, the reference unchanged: 146.5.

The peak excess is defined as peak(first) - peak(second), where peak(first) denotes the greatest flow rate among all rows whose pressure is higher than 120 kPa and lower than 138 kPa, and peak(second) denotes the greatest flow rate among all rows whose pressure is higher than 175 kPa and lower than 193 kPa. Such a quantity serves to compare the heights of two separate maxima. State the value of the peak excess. 42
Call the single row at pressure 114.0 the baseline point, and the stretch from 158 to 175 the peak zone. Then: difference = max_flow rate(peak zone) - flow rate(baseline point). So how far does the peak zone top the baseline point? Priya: -3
